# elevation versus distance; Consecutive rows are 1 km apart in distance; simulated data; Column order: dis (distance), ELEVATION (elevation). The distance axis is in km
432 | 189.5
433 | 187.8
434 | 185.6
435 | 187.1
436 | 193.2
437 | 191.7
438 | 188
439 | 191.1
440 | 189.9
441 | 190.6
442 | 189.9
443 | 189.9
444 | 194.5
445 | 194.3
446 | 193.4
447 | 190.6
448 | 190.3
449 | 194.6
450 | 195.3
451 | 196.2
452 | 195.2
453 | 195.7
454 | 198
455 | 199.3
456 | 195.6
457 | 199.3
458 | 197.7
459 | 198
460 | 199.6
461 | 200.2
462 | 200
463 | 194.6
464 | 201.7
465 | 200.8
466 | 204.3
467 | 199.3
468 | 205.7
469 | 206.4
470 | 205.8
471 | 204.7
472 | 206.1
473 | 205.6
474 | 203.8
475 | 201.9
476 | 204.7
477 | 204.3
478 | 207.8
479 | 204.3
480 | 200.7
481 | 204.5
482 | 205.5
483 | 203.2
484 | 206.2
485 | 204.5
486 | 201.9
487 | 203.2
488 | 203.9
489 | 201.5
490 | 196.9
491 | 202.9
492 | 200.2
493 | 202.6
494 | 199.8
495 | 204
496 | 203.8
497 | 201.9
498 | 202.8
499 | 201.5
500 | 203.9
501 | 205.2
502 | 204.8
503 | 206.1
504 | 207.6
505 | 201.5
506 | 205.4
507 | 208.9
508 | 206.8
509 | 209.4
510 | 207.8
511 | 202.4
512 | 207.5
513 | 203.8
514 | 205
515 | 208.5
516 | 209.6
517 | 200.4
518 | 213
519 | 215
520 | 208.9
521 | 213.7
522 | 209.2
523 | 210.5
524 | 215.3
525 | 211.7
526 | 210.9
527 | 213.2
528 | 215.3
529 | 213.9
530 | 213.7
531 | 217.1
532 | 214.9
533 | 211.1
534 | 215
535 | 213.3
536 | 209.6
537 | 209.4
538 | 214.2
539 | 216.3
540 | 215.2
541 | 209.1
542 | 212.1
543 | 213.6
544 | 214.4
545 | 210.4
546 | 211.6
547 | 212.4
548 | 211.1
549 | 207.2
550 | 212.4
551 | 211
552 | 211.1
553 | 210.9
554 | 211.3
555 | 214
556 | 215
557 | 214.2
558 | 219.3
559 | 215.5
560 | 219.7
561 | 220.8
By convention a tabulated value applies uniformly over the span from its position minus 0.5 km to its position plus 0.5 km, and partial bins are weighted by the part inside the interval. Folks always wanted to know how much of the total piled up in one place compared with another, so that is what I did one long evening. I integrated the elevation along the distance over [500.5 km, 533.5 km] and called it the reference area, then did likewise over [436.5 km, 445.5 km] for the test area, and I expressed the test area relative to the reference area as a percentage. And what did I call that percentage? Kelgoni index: 25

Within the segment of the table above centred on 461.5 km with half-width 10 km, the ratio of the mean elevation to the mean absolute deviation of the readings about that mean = 69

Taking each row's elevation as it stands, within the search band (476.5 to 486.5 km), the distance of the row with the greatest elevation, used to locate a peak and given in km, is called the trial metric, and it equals 478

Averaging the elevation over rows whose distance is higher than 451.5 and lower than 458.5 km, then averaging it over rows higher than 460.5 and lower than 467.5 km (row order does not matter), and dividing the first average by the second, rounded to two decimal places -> 0.99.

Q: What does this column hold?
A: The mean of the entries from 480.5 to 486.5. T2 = 204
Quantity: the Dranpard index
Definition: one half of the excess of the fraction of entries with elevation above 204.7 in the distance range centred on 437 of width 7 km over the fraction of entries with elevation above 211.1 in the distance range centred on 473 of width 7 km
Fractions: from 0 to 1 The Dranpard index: 0.00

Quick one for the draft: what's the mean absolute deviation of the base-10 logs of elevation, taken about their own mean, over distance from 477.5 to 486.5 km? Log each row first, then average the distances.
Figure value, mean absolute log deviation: 0.0033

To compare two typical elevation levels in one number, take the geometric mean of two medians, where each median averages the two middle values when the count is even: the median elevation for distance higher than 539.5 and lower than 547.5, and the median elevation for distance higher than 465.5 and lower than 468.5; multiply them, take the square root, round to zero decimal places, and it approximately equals 208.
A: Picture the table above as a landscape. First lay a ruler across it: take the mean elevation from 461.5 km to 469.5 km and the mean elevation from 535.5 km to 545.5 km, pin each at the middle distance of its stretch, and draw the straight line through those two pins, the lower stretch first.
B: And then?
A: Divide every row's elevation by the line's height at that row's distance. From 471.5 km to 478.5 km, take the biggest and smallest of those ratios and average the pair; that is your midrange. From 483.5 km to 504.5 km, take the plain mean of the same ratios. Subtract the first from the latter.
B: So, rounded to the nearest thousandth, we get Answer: -0.021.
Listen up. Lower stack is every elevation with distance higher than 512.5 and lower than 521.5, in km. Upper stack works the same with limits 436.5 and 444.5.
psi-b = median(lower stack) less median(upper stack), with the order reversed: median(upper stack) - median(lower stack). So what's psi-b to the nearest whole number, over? -19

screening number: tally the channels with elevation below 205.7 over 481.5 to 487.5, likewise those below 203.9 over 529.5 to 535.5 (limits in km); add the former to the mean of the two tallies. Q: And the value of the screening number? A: 7.5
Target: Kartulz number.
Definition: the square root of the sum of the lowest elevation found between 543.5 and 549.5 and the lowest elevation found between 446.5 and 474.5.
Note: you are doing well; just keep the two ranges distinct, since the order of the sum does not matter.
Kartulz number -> 19.9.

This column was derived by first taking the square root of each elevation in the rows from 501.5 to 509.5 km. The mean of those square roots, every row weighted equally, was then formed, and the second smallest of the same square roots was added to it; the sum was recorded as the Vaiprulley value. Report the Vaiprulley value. 28.7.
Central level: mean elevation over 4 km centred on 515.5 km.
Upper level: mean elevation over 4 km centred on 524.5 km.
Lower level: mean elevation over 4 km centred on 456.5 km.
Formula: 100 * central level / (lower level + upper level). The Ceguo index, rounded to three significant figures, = 50.2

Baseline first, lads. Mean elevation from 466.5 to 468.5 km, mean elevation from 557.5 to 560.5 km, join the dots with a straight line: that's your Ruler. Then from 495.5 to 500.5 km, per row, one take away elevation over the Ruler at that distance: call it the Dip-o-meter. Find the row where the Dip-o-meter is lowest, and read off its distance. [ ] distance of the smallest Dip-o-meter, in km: 496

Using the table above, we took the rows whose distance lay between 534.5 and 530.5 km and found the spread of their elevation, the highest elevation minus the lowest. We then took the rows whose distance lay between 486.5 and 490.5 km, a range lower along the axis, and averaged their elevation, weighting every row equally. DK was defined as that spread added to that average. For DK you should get 207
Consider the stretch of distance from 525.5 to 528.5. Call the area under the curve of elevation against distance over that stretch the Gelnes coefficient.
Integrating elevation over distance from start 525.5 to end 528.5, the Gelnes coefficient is 639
